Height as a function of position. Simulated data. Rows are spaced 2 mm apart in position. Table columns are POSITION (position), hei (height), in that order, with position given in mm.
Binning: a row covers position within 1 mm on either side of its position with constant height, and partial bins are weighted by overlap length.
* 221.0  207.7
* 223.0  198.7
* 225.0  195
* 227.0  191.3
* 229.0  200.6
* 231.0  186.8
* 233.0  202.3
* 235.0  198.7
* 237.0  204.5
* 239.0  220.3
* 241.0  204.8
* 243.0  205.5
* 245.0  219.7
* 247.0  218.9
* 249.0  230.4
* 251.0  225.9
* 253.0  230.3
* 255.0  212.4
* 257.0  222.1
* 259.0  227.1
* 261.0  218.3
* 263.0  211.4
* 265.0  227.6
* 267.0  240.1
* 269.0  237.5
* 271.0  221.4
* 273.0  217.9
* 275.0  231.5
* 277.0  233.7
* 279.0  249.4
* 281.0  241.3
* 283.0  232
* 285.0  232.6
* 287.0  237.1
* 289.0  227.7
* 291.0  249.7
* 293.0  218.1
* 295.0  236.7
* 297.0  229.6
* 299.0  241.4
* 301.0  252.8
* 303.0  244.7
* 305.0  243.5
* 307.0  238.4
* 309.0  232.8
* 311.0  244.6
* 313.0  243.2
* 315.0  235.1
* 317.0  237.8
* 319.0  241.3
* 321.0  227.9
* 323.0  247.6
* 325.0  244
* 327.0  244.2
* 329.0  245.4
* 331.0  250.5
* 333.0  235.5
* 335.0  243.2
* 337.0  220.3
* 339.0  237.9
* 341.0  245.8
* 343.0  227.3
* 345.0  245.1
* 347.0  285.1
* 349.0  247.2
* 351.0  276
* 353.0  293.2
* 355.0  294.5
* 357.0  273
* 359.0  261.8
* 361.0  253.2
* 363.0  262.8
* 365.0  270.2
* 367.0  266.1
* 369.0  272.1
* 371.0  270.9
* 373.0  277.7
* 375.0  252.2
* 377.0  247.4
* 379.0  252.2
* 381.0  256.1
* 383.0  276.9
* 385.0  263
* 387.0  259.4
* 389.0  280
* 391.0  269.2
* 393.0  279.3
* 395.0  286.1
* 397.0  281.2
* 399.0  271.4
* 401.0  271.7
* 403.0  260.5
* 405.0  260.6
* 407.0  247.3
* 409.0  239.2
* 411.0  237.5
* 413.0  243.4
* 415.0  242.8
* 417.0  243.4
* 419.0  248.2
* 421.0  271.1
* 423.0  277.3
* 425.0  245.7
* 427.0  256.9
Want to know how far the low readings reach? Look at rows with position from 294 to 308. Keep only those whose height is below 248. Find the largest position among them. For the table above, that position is 307.0 mm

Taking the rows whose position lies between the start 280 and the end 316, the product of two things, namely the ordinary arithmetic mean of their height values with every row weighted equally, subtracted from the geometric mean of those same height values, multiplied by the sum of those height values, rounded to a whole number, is -606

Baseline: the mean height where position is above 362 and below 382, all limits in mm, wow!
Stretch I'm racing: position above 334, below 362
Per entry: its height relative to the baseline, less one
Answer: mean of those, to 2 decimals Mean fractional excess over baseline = -0.02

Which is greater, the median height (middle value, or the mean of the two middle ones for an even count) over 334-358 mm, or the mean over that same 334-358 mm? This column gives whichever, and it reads 257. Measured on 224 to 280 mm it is 219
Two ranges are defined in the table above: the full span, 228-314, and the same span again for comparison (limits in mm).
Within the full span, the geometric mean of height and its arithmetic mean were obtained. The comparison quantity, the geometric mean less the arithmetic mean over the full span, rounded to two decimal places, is -0.53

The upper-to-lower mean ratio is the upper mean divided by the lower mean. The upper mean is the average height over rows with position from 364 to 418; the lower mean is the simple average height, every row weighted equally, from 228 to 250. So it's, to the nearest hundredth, 1.26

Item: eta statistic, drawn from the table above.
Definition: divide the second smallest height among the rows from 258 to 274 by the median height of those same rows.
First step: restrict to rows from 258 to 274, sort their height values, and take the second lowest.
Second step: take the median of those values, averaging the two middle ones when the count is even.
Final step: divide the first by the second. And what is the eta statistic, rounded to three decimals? 0.972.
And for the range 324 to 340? 0.967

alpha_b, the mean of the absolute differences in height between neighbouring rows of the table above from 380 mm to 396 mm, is 12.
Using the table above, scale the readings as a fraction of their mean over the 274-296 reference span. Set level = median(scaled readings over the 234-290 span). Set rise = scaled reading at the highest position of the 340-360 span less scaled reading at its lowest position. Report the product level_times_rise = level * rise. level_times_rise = 0.065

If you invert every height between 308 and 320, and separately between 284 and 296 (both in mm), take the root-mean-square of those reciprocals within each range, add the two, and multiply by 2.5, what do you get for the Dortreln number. 0.0212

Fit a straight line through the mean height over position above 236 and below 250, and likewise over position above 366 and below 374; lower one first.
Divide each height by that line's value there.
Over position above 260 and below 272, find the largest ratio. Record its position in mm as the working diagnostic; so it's 267.0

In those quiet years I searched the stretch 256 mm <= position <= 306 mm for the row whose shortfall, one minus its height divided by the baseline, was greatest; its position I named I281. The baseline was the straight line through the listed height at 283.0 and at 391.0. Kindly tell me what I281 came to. 293.0 mm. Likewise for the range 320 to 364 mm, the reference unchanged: 337.0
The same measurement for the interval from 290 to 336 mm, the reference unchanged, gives 293.0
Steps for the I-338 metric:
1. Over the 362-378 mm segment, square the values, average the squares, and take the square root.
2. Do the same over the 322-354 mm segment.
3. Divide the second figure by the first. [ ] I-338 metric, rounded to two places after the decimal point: 0.94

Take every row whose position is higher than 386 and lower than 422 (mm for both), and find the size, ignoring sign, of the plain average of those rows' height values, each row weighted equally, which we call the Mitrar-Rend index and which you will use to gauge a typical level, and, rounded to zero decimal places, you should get 261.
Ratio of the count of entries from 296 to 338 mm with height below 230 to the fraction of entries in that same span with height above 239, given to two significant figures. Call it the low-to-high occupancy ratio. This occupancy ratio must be 4.8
